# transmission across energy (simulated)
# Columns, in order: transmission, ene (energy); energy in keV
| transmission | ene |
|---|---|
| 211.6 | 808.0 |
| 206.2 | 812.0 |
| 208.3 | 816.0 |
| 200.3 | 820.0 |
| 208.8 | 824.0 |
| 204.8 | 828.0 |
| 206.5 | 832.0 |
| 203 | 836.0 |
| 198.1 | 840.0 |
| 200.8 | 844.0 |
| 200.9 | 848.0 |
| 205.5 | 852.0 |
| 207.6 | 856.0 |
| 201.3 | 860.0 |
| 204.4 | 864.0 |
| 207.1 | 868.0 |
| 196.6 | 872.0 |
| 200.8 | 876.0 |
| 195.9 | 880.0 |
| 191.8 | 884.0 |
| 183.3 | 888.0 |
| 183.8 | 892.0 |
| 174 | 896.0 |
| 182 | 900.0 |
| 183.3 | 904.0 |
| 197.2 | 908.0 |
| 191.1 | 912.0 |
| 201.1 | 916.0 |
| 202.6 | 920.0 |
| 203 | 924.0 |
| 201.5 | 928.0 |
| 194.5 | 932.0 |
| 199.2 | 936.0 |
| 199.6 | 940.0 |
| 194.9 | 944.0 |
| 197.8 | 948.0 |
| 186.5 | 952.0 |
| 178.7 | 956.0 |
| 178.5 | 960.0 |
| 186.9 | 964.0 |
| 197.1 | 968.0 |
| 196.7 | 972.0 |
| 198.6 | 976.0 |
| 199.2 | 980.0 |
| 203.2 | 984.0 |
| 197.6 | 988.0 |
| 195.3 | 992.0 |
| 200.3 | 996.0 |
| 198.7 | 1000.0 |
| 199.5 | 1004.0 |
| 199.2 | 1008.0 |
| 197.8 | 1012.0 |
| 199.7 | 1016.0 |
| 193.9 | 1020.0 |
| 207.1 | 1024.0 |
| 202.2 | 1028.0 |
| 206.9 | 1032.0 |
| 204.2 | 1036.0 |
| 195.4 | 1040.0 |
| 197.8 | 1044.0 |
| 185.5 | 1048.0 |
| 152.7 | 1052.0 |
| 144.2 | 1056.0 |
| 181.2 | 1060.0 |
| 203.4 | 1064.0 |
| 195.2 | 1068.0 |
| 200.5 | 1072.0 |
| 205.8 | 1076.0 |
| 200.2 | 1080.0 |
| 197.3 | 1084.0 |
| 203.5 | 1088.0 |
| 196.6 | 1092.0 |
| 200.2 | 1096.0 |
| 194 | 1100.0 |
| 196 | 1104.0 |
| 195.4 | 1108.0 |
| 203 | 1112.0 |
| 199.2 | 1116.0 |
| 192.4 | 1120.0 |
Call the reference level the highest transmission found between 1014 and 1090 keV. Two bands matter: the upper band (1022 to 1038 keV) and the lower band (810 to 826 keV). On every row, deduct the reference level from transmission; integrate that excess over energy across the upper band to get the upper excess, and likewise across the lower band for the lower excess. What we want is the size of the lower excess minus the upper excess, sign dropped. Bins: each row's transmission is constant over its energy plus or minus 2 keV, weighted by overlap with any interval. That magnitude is 13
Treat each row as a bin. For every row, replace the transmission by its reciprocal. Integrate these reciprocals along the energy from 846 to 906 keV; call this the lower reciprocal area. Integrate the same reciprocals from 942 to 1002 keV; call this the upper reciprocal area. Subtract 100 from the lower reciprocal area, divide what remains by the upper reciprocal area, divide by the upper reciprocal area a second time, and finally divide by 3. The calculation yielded -346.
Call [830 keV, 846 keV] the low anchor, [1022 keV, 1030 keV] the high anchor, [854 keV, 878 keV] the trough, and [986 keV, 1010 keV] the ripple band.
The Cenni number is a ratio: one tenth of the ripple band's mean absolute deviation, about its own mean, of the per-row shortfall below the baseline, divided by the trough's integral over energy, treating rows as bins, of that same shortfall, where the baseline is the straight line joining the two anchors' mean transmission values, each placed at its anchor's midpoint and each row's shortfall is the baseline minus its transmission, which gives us -0.0107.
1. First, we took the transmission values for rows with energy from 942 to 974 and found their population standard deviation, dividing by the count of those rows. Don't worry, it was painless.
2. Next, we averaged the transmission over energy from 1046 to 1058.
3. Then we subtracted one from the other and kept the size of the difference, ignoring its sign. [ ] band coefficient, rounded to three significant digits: 153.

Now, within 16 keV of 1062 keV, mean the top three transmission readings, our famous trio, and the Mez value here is 203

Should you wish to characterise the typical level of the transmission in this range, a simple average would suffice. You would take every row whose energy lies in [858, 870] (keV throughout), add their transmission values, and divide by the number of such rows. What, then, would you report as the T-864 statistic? 204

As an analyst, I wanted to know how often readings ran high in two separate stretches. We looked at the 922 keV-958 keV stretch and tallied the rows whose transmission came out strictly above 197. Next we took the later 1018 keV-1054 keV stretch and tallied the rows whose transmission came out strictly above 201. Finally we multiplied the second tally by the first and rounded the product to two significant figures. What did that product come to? 20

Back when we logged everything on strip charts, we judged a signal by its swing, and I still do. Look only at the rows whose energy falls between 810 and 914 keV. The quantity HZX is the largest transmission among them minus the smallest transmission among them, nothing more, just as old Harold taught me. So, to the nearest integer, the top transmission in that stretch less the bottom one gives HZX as 35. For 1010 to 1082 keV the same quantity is 63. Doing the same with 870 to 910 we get 27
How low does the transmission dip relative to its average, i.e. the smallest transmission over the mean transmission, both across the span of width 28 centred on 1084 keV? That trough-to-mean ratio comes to 0.98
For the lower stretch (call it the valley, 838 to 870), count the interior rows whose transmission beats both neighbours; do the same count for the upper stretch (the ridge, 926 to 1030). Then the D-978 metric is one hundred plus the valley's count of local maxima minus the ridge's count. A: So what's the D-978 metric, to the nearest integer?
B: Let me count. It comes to 93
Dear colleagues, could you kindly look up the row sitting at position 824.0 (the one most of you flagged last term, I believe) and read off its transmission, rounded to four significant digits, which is 208.8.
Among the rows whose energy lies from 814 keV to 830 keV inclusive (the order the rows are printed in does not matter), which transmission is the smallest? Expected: 200.3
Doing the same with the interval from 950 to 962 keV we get 178.5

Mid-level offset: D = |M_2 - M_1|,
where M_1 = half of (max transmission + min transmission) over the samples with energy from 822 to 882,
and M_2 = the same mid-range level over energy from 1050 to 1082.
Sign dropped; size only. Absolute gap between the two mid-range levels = 27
